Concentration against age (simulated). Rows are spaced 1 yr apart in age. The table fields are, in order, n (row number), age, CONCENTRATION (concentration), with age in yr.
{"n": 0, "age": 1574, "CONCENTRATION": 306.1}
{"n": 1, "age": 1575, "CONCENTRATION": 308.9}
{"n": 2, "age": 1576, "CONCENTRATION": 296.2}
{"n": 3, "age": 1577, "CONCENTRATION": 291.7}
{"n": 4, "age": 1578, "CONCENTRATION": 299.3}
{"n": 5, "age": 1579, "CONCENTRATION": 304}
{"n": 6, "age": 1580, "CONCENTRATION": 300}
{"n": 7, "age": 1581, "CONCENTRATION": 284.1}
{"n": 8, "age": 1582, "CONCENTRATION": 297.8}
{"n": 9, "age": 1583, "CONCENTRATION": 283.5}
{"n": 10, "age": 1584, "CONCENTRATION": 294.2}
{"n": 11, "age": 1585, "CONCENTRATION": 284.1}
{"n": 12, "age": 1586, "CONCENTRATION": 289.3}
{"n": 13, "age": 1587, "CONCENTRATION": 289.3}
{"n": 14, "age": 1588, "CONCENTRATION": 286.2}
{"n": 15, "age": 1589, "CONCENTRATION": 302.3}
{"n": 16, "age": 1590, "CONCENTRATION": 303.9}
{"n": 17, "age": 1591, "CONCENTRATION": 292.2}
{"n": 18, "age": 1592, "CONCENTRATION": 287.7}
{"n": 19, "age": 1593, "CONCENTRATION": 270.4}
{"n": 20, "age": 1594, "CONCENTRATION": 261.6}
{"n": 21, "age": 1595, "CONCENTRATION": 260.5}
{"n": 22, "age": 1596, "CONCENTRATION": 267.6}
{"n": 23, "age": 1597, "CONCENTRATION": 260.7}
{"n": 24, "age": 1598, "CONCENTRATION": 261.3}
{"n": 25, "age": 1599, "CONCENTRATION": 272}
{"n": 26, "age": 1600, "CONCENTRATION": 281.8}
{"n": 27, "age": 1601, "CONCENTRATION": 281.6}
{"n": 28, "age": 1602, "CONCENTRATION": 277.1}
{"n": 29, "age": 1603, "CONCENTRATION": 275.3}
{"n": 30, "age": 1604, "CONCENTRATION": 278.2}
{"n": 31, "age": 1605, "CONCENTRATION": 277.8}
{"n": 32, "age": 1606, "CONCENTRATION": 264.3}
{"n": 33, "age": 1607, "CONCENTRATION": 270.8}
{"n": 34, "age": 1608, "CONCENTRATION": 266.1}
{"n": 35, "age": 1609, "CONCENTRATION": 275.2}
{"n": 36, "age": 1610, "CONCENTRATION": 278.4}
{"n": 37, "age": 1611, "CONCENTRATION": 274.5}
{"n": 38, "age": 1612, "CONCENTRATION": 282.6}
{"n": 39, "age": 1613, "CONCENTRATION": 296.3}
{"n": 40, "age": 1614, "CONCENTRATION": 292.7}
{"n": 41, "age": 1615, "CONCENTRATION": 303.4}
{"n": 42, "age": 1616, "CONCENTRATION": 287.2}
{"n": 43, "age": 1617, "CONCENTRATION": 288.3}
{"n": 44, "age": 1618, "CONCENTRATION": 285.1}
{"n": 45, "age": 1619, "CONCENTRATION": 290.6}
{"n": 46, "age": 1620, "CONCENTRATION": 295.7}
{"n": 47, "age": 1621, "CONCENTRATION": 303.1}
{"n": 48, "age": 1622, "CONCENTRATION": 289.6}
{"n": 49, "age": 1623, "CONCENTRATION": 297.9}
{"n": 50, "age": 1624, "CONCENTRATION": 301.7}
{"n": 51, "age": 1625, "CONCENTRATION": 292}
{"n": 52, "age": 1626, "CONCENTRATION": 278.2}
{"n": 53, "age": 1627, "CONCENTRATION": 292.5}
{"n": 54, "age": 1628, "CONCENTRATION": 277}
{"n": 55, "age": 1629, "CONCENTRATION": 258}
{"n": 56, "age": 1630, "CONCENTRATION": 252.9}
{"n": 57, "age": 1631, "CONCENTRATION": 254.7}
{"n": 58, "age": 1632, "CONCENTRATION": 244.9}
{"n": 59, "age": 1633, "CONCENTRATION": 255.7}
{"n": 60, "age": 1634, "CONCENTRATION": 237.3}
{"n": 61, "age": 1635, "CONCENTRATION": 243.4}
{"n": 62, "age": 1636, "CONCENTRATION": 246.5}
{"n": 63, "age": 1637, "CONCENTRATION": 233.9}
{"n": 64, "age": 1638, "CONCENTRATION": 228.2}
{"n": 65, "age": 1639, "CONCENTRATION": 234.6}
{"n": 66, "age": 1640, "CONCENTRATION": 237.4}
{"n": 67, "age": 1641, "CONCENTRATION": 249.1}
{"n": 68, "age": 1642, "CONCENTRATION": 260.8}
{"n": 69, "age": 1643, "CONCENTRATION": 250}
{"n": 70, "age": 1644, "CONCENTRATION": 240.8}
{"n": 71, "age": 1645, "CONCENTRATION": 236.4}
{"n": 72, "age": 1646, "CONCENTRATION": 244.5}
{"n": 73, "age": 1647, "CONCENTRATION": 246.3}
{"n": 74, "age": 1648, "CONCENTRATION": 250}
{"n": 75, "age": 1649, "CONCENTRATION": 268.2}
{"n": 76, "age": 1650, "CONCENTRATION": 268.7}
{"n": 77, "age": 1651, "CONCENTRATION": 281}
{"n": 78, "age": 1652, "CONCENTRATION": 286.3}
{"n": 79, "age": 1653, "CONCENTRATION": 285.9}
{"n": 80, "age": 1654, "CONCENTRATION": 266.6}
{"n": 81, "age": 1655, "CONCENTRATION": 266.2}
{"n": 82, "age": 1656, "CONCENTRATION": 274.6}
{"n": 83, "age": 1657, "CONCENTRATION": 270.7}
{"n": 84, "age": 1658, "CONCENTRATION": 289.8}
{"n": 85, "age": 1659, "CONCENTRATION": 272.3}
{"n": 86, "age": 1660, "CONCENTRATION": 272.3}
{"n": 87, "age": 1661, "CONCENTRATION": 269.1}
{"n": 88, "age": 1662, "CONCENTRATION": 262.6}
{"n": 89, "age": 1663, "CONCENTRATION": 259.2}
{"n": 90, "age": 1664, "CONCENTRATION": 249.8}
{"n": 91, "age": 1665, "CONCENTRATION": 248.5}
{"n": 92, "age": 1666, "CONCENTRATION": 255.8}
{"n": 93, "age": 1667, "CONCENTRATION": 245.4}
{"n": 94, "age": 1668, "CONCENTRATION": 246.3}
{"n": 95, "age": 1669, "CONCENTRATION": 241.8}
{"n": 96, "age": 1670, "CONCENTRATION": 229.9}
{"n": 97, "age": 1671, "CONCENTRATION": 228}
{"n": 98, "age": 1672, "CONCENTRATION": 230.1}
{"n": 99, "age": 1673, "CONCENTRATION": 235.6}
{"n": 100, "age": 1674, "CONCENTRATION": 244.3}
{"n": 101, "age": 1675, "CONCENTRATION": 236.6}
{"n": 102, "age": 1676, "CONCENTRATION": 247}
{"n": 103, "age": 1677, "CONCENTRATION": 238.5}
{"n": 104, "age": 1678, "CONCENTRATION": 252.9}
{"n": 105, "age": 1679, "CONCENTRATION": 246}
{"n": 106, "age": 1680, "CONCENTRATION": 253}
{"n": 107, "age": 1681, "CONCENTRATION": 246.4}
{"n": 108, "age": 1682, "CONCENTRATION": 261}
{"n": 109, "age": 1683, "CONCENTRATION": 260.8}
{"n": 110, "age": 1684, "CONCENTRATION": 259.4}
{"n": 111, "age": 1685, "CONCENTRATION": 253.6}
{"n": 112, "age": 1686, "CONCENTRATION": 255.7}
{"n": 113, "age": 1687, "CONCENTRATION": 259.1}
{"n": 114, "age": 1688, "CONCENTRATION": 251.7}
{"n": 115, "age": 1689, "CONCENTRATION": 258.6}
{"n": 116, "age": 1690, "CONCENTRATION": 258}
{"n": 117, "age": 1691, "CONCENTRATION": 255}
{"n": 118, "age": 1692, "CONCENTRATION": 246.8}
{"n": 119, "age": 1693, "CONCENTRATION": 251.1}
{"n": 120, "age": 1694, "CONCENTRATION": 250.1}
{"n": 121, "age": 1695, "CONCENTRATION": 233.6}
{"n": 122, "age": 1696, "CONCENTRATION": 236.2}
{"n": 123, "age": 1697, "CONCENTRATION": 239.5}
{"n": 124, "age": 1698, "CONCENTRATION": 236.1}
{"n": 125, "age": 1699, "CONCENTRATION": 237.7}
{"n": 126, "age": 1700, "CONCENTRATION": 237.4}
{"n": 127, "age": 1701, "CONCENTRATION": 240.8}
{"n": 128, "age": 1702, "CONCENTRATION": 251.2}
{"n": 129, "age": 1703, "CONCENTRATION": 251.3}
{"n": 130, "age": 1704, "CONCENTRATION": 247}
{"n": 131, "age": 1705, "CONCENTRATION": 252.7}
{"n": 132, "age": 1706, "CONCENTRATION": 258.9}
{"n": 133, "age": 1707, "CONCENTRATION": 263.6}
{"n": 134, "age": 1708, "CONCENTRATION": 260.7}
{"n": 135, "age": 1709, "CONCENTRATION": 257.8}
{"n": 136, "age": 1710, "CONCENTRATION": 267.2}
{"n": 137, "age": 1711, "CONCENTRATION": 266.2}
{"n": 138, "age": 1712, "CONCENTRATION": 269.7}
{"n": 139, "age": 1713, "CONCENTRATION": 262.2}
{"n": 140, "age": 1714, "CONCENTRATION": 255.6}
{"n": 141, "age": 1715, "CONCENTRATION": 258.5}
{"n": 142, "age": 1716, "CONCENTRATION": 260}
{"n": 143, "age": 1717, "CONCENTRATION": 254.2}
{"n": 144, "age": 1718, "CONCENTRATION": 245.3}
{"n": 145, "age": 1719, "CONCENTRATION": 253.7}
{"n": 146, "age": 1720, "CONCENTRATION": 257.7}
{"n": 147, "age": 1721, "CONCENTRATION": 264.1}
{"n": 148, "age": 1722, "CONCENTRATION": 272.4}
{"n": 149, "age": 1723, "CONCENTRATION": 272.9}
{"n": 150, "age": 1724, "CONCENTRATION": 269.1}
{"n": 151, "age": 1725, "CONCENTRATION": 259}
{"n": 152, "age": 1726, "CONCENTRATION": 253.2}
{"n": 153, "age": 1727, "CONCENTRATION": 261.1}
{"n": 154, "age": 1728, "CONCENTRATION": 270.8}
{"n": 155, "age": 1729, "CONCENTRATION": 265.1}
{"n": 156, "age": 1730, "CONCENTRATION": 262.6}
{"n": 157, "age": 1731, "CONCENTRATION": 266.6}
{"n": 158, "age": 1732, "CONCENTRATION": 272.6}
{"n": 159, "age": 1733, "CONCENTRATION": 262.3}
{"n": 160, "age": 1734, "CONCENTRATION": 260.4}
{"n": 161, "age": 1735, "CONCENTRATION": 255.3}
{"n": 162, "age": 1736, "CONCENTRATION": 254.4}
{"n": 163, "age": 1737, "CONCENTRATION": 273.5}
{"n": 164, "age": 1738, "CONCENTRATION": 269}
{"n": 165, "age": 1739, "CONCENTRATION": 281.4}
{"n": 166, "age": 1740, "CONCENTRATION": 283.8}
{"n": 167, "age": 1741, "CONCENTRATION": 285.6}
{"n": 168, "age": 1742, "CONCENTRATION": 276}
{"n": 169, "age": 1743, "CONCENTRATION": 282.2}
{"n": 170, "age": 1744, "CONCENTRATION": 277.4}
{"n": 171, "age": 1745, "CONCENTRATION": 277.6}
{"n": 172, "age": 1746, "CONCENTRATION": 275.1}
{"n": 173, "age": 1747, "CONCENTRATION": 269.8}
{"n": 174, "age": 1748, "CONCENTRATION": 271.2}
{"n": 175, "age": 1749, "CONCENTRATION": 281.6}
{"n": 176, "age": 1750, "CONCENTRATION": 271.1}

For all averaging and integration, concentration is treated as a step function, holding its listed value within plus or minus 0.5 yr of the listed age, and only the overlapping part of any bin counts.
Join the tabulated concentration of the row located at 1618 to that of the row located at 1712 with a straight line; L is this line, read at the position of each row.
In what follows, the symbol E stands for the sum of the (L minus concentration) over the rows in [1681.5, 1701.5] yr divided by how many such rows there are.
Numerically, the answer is 24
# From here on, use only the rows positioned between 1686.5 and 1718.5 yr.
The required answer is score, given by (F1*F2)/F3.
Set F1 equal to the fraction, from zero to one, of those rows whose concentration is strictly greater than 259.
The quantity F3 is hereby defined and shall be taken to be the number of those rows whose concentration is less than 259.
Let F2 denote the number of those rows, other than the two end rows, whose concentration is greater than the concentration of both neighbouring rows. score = 0.09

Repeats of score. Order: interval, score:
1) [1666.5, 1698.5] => 0.04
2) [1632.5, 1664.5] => 0.16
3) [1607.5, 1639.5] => 0.60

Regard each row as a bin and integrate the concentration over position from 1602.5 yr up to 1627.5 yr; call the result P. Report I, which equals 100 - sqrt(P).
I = 16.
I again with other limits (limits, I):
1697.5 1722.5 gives 20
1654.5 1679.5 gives 21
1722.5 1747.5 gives 18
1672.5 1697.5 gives 21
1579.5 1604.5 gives 16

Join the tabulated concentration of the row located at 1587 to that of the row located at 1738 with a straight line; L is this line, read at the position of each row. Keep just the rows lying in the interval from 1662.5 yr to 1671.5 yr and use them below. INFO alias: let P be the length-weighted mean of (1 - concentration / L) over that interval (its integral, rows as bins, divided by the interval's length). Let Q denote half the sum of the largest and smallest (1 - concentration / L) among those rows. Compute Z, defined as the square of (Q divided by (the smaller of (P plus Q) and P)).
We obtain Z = 1.08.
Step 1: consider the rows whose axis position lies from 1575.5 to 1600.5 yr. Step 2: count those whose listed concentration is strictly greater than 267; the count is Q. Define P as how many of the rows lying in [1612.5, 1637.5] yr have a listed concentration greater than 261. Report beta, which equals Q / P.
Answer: 1.3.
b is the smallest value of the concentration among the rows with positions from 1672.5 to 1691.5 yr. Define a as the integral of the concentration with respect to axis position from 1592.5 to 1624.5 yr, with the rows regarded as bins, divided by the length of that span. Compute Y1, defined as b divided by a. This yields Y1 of 0.84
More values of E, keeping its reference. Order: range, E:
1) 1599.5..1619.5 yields 5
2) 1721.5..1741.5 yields -1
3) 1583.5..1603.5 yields 9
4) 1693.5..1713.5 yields 20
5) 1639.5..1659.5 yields 18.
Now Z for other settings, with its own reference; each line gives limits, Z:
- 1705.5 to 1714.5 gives 0.89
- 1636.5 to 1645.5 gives 0.85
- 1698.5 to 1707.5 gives 0.87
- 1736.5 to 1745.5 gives 0.21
